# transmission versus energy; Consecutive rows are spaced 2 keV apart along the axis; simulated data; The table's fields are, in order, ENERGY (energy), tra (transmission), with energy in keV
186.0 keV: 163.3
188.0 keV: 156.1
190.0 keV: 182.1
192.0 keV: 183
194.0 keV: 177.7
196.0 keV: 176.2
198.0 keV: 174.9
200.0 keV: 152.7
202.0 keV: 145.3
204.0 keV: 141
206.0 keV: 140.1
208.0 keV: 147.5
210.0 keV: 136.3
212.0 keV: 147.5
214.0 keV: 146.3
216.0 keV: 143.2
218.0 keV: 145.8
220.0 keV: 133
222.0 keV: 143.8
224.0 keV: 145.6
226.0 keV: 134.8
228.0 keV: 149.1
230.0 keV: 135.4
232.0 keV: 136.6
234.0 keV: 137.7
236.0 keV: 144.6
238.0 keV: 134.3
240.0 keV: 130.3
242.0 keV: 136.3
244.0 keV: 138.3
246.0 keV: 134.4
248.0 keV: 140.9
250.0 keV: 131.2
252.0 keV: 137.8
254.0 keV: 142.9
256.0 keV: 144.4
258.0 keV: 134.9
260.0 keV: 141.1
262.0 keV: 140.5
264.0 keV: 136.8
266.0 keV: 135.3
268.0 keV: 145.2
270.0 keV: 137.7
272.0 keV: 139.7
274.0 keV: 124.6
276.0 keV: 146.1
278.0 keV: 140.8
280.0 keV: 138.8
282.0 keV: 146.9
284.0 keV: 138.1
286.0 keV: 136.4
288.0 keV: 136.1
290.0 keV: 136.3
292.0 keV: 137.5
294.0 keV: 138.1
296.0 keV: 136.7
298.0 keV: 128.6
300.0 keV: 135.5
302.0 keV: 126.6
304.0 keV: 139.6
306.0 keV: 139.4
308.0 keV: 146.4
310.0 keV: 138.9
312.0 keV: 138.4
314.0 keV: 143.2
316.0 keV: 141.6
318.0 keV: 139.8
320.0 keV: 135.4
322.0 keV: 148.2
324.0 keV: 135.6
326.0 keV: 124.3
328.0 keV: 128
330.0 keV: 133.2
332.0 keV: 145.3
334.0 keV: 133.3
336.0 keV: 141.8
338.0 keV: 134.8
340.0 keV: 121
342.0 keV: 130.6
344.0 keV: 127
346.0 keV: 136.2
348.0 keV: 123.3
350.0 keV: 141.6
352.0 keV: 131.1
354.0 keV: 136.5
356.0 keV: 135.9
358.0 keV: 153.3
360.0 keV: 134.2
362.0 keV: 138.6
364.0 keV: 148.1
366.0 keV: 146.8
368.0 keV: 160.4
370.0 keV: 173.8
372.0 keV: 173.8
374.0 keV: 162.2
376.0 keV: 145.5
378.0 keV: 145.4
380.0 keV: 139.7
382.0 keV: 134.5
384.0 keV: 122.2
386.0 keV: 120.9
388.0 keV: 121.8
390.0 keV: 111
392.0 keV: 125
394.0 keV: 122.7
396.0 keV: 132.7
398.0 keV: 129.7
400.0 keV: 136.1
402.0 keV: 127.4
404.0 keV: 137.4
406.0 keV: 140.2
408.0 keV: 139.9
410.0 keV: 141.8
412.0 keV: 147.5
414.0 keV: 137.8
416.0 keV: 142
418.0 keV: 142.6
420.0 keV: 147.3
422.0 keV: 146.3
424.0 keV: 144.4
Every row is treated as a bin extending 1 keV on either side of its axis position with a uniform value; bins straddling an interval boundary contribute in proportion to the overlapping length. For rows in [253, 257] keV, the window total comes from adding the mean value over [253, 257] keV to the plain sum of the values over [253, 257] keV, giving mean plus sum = 431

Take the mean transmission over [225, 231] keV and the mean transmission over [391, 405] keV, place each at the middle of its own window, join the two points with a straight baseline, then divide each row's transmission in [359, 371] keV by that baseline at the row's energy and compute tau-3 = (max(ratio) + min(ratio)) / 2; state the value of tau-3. 1.17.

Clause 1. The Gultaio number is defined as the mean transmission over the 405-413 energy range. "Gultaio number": 142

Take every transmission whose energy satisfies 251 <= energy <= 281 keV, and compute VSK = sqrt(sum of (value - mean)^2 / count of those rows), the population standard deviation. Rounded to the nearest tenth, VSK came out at 5.1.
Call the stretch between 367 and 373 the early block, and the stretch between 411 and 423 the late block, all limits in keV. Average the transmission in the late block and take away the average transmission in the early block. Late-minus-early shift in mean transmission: -25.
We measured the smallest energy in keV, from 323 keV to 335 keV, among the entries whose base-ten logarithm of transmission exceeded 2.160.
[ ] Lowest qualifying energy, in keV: 332.0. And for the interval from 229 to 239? 236.0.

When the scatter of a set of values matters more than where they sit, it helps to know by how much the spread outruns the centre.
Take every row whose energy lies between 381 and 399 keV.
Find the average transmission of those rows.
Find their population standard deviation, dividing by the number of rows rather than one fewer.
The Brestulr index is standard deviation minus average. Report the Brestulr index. -118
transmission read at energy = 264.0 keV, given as 136.8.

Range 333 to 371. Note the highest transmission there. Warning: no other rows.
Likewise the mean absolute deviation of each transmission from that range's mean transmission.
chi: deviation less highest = -164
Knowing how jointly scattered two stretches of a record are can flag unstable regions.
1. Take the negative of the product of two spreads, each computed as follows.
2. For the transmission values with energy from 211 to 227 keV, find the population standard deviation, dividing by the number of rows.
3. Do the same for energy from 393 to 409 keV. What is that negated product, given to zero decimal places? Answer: -30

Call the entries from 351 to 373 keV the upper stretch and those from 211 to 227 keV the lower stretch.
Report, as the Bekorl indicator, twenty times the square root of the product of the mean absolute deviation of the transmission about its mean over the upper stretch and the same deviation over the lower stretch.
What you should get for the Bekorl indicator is 145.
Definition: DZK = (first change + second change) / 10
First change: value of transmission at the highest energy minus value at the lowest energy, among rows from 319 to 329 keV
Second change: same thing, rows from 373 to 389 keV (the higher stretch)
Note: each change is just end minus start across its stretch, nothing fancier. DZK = -4.8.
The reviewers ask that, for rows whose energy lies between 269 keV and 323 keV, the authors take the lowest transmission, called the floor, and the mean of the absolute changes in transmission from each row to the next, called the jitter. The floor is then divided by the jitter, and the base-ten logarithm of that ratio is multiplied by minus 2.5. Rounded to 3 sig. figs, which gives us -3.37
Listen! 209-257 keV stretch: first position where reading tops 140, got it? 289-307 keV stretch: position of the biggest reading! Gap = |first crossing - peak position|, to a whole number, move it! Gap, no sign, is 92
